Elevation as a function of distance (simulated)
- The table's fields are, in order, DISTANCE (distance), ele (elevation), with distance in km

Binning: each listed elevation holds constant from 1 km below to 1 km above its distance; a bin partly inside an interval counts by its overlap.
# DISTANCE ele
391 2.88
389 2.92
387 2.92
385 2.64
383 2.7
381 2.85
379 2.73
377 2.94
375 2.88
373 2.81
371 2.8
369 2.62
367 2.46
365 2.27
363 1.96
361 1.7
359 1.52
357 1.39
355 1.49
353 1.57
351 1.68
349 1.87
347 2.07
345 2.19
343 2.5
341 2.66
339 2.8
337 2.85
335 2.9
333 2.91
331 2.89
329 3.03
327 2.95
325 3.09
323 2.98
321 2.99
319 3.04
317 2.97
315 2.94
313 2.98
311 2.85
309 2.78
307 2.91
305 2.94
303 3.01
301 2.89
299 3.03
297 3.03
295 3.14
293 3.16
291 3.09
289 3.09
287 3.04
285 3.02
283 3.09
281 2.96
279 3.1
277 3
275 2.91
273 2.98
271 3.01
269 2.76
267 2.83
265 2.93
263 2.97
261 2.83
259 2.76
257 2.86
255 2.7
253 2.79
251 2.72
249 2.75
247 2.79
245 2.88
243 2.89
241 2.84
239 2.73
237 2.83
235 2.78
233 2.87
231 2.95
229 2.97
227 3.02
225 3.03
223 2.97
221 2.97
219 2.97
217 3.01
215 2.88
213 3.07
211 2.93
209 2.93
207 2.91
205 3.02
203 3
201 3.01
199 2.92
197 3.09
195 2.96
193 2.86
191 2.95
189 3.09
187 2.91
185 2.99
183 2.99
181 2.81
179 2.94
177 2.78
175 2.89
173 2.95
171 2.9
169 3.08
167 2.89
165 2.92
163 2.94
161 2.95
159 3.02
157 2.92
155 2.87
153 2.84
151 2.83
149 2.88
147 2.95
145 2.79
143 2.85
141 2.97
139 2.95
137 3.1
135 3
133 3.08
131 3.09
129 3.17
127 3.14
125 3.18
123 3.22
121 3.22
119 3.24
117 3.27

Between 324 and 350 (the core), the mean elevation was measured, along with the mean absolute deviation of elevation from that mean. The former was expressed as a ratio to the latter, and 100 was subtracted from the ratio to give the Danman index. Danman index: -92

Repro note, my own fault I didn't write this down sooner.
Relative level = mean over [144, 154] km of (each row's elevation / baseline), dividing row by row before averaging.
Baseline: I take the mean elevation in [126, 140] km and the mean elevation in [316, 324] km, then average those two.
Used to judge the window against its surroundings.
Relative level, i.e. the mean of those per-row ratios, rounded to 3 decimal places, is 0.942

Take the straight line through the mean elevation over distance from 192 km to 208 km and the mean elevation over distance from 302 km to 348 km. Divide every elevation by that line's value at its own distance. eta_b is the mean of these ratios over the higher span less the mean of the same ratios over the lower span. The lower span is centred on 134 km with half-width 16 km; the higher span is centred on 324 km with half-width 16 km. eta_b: 0.031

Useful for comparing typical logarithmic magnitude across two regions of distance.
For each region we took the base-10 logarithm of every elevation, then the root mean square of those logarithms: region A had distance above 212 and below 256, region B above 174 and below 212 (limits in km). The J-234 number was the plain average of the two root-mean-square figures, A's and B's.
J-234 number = 0.464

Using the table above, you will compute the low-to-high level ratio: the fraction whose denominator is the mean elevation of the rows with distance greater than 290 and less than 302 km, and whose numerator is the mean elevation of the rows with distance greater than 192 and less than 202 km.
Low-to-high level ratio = 0.97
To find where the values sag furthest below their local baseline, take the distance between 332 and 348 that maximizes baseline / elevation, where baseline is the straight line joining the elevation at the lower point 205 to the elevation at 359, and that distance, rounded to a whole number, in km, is 347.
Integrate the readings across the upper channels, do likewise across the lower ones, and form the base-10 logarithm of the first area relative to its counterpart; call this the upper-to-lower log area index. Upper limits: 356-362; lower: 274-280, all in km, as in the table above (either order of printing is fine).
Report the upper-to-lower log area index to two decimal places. -0.29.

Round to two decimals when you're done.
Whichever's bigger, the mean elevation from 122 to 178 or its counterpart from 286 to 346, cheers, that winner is 2.97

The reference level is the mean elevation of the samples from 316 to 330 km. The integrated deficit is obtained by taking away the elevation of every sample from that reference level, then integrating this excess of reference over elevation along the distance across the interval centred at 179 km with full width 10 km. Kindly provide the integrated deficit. 1.3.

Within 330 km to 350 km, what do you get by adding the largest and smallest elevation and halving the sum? 2.39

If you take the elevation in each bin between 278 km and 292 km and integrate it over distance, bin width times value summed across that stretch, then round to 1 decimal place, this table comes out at 42.8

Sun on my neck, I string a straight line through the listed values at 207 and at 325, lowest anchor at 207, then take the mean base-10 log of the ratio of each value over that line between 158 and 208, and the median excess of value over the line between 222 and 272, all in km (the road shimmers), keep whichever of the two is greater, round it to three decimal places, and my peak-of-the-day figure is 0.011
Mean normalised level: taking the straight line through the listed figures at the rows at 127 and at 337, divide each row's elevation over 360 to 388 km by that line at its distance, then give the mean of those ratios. 0.93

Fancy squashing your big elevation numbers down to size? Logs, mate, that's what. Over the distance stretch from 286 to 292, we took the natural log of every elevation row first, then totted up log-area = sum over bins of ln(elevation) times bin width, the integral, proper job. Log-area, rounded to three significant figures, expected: 6.74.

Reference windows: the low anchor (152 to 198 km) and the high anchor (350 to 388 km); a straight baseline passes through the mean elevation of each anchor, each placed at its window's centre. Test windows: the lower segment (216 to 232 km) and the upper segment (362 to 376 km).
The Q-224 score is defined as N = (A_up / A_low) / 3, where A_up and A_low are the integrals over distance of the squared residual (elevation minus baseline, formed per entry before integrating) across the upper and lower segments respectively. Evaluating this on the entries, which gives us 1.1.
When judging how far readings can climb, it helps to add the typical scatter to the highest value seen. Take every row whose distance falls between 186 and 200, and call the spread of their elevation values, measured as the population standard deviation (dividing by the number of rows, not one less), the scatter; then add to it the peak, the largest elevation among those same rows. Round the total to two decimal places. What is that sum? 3.17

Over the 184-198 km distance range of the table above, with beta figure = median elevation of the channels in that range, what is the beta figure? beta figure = 2.96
